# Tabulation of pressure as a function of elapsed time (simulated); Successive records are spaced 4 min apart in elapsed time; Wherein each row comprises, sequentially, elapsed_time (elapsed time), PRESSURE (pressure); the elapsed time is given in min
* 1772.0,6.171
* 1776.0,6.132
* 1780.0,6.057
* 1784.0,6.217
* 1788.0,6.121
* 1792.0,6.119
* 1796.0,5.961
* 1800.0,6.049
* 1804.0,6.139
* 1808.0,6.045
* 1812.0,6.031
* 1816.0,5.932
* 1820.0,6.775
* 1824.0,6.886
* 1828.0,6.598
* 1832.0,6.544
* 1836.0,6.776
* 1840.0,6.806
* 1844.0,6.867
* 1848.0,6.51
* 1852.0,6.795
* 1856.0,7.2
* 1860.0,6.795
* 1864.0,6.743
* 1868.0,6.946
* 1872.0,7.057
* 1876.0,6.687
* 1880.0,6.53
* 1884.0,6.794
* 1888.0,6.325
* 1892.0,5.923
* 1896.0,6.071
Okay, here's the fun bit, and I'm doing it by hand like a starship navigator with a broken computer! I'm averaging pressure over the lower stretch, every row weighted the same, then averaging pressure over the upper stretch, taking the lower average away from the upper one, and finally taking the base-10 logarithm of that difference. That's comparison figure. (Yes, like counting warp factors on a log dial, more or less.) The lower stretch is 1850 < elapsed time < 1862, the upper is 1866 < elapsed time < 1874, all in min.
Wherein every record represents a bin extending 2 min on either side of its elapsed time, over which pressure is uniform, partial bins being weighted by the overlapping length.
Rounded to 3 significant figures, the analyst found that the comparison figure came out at -1.15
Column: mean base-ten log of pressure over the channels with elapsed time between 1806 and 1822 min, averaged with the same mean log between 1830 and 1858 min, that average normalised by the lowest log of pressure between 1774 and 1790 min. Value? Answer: 1.04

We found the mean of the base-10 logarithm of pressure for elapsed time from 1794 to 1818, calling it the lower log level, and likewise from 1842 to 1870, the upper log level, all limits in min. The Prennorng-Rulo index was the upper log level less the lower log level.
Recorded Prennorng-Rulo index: 0.055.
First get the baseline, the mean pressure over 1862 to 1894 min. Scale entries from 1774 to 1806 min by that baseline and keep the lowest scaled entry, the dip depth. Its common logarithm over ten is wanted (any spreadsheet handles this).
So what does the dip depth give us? -0.0046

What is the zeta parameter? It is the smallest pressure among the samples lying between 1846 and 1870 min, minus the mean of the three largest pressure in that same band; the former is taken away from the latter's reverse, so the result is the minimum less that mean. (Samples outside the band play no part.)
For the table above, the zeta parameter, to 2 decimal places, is -0.47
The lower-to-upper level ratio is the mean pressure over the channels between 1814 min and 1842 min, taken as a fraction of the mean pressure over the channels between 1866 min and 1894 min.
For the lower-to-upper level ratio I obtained 1.00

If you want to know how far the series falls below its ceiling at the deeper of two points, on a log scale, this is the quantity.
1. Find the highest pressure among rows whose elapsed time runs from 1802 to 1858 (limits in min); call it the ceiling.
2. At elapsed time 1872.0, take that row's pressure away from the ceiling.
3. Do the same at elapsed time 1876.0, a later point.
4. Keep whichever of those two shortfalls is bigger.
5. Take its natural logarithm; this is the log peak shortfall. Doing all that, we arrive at -0.7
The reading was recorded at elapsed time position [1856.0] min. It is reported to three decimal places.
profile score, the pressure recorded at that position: 7.200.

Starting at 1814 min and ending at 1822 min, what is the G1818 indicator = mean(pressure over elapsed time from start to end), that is 6.4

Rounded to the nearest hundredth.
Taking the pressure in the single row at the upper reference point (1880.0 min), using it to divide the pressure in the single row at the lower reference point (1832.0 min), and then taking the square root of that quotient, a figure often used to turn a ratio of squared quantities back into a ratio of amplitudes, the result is 1.00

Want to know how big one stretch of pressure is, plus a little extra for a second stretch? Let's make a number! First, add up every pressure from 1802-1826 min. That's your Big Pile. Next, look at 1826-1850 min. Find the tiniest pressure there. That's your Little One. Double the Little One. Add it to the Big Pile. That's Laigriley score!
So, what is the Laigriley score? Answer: 50.8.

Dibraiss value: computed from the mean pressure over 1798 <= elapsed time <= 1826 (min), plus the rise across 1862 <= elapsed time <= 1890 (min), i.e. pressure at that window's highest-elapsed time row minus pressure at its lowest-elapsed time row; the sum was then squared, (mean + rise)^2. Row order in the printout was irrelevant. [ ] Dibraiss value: 34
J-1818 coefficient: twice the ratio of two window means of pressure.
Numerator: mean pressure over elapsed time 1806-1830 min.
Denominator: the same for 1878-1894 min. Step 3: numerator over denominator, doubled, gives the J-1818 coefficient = 2.00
